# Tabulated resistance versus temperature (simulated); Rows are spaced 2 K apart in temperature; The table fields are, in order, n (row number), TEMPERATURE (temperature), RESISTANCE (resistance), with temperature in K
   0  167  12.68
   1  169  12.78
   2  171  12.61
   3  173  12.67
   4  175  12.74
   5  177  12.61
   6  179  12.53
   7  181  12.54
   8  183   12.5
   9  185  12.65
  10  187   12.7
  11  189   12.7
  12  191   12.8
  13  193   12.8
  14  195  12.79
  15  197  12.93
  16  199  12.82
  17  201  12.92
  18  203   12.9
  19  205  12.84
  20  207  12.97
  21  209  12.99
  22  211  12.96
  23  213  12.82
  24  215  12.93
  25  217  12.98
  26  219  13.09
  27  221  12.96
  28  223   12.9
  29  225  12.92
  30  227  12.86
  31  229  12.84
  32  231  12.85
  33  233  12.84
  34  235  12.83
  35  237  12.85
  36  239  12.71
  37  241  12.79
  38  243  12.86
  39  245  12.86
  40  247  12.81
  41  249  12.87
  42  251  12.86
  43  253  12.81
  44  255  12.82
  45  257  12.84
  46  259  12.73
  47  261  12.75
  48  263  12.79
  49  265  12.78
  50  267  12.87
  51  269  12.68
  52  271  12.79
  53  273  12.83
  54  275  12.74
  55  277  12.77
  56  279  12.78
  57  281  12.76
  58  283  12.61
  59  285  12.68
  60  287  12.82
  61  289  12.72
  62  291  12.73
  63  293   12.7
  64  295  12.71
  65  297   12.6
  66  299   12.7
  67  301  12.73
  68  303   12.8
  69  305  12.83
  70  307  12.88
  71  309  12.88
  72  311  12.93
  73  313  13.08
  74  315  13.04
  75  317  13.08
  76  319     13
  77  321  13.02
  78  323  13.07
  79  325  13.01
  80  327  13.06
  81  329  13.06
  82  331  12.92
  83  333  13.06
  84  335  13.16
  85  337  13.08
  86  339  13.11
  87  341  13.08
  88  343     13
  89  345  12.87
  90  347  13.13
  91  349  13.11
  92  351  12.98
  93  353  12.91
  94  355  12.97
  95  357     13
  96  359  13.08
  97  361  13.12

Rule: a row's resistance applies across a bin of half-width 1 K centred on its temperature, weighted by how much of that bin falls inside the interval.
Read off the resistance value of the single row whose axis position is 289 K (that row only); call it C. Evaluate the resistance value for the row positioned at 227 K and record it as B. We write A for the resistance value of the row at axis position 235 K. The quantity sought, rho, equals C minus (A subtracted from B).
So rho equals 12.69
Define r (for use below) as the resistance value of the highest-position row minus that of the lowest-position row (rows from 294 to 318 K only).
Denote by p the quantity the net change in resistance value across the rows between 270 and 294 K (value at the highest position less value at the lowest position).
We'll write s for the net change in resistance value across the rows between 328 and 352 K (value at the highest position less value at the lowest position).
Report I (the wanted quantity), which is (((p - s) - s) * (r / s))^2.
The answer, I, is 0.10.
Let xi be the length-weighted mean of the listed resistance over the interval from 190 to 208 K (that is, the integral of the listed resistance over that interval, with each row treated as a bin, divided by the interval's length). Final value 12.9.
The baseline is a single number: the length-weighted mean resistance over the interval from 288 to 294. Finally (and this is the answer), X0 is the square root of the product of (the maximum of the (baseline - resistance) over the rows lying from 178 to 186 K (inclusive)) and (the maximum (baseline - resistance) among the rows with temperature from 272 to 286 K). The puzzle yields 0.15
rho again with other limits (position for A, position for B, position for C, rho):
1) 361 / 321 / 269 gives 12.78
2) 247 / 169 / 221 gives 12.99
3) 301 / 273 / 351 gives 12.88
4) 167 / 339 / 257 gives 12.41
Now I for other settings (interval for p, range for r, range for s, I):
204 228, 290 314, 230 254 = 0.77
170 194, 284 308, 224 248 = 0.56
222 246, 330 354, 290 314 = 0.00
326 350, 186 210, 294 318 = 0.29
